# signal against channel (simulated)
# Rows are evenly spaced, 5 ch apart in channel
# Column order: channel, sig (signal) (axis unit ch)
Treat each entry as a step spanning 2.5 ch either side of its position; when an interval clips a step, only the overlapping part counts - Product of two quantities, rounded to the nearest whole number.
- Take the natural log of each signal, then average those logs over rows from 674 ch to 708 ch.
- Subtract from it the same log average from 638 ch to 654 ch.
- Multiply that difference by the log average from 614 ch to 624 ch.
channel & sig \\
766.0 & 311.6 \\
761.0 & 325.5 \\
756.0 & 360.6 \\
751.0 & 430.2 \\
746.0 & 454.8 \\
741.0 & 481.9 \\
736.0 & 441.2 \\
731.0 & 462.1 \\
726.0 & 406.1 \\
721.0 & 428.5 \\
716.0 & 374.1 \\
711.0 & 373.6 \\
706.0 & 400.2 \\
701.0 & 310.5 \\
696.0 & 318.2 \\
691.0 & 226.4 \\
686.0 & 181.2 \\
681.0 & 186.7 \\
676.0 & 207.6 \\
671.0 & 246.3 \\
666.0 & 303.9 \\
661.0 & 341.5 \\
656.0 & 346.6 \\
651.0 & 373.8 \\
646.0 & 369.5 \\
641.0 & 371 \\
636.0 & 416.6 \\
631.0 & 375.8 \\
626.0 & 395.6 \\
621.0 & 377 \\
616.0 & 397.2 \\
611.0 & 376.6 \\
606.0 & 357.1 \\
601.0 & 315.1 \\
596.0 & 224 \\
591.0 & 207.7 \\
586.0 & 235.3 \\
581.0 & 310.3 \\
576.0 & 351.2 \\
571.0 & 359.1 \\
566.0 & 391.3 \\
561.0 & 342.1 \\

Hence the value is -2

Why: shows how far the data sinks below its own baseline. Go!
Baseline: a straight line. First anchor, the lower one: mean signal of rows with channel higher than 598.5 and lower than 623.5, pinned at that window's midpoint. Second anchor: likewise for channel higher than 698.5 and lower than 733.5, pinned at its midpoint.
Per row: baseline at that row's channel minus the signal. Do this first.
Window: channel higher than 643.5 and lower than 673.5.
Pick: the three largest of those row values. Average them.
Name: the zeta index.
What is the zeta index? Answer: 83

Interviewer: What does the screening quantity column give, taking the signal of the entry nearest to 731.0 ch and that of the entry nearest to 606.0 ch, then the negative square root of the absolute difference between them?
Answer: -10.2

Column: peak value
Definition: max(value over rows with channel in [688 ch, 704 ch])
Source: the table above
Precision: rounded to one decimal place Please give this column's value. 318.2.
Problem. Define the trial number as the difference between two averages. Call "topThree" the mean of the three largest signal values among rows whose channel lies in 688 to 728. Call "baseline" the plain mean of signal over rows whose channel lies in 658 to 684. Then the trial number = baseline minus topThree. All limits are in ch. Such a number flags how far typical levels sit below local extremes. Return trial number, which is -154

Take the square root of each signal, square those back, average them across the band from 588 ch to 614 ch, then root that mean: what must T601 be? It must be 17.2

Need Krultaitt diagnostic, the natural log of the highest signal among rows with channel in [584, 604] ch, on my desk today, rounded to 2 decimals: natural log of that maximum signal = 5.75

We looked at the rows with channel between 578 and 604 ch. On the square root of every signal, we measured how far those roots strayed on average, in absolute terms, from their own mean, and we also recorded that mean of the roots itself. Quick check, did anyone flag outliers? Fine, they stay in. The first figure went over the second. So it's 0.083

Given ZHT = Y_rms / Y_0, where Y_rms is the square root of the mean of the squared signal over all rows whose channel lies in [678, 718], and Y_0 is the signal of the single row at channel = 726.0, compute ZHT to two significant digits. 0.76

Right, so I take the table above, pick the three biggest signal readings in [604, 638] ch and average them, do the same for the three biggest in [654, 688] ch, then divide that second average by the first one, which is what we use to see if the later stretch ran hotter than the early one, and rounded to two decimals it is 0.82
